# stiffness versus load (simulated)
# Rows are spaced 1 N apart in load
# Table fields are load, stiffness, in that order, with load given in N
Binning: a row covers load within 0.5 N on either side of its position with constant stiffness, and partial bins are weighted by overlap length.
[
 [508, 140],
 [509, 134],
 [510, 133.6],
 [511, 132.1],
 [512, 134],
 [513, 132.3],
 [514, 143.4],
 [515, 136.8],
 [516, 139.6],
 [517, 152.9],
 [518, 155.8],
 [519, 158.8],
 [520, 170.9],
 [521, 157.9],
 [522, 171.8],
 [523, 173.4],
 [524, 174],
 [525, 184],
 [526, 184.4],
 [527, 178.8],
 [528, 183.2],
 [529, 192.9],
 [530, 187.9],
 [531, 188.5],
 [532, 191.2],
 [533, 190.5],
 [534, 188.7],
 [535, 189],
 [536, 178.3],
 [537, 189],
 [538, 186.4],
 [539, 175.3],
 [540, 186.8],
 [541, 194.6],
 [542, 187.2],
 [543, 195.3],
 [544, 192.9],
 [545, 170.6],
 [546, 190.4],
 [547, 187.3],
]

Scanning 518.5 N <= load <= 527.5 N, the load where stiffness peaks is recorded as 526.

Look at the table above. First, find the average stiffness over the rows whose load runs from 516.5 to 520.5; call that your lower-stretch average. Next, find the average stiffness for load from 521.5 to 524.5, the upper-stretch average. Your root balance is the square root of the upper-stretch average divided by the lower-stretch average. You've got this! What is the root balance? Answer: 1.041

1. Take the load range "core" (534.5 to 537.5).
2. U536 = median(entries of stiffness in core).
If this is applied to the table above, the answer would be 189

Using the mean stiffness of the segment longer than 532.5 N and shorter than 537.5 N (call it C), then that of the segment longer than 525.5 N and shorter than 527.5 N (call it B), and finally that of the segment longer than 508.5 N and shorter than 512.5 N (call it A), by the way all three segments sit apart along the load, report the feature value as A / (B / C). 137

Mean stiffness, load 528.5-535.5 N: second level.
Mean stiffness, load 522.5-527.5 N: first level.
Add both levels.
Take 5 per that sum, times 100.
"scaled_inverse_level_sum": 1.36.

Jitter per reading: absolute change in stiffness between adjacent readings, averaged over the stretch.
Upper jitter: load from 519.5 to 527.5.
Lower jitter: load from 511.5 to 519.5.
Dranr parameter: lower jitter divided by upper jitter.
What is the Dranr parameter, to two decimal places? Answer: 0.92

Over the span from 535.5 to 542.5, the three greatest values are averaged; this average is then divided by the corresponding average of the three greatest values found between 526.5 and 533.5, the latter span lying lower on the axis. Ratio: 0.99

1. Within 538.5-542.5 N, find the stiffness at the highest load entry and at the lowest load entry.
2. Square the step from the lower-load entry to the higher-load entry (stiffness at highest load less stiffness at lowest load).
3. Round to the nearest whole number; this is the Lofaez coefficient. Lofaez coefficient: 142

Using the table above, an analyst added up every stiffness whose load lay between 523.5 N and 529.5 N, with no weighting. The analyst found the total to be 1097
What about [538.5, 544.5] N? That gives 1132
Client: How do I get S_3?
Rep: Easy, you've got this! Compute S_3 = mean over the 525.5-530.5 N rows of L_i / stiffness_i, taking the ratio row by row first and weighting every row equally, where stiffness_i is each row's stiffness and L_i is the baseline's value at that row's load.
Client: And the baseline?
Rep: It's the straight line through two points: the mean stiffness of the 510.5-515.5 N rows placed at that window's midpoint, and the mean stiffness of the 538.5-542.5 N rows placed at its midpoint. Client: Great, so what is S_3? 0.880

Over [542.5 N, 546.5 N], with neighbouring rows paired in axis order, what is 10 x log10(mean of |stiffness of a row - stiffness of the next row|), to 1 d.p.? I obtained 11.7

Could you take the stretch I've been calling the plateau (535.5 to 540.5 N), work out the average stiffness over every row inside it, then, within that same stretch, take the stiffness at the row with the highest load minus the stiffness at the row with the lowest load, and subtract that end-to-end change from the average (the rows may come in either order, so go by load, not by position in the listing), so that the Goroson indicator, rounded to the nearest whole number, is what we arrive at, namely 175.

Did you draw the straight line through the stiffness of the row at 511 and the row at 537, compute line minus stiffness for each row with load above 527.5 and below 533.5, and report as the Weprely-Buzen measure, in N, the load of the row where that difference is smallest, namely 529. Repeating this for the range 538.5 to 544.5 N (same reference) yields 541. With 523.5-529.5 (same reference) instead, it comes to 529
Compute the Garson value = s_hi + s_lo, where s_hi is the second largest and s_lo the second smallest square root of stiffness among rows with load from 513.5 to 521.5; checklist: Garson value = 24.4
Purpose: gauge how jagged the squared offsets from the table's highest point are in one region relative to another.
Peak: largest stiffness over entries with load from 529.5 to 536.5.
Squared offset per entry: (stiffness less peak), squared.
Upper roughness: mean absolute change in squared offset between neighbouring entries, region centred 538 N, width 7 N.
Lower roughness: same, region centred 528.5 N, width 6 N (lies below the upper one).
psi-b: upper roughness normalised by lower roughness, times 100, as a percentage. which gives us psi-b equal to 251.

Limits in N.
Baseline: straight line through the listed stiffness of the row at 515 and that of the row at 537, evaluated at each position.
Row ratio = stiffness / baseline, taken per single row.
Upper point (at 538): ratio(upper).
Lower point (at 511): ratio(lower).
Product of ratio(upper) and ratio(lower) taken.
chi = 1.01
